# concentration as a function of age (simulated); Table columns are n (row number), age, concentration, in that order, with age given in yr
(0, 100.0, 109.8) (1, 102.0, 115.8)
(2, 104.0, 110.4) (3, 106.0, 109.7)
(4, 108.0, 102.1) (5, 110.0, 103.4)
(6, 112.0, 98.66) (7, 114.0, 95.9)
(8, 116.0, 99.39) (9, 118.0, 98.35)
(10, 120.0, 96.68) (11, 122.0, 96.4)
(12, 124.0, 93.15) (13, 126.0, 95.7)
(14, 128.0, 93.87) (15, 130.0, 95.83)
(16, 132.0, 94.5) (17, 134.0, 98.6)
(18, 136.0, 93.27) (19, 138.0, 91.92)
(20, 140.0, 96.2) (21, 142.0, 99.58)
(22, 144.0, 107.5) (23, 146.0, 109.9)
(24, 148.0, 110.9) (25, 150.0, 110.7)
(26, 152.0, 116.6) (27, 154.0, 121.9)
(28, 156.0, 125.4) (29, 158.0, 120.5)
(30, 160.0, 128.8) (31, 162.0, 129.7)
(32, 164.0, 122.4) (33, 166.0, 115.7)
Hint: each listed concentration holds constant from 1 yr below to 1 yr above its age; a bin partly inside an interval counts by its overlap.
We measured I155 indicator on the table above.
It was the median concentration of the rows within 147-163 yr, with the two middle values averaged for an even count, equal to 121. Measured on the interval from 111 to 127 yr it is 97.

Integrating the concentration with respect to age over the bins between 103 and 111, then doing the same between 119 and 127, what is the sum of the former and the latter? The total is 1615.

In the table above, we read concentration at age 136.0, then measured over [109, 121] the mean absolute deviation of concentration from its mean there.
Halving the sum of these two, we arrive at 48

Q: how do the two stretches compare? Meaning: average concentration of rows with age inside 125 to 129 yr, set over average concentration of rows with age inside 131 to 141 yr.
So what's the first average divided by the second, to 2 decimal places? 1.00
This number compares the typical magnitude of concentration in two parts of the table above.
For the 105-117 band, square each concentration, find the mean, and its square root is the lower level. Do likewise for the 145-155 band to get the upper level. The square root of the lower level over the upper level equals 0.94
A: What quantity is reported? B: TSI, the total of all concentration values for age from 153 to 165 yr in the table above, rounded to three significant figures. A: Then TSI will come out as 749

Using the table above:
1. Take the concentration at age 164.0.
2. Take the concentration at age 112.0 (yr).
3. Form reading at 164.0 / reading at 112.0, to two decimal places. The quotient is 1.24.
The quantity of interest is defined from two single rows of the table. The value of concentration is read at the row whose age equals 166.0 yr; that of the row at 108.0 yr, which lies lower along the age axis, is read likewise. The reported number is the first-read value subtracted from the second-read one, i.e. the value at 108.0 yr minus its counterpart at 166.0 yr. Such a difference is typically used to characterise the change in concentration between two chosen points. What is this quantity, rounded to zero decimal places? -14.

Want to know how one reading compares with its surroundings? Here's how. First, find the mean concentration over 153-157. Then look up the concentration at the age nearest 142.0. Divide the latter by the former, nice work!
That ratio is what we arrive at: 0.81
